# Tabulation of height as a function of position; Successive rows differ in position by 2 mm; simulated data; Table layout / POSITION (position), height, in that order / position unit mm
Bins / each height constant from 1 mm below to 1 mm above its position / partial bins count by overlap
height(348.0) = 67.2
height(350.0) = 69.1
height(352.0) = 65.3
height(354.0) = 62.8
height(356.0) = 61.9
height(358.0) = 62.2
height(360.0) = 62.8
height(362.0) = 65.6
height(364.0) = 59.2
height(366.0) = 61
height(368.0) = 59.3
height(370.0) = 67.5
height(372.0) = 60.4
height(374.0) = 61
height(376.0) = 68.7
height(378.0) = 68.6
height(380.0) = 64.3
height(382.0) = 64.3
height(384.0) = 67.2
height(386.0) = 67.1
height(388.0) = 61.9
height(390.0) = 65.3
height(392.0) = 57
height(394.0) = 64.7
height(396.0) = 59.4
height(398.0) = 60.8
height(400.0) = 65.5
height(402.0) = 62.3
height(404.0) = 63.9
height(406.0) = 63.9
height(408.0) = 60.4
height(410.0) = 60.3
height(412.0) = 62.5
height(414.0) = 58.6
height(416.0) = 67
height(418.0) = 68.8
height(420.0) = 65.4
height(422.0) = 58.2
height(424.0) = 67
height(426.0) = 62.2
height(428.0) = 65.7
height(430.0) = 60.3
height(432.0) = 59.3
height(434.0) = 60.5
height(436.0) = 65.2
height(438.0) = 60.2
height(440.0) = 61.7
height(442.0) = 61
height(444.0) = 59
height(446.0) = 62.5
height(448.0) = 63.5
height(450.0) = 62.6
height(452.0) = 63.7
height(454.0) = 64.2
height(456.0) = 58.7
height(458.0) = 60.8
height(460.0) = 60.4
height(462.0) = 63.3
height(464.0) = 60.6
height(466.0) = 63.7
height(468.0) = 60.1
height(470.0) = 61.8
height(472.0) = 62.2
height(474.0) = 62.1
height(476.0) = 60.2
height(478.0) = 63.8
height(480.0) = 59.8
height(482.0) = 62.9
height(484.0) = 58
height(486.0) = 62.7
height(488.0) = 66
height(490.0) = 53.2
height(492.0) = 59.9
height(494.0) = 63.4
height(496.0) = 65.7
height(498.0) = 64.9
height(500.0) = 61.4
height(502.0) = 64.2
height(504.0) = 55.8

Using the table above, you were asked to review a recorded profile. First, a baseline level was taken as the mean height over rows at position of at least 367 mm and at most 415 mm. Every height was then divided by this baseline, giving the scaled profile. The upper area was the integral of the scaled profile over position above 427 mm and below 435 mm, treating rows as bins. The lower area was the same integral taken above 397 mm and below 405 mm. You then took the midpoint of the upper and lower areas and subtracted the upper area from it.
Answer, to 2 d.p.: 0.11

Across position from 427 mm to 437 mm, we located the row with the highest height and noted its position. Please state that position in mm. 428.0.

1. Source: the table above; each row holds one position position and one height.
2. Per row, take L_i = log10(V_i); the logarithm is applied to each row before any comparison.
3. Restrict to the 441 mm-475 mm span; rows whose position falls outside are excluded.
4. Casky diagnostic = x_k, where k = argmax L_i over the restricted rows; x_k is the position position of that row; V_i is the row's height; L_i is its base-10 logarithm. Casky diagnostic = 454.0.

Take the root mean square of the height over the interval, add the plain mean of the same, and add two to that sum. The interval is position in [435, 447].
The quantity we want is 125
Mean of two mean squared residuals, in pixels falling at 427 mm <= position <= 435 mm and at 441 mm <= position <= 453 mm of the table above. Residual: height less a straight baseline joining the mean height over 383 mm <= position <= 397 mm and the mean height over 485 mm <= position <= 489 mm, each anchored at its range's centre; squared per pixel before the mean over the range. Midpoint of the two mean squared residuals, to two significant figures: 8.7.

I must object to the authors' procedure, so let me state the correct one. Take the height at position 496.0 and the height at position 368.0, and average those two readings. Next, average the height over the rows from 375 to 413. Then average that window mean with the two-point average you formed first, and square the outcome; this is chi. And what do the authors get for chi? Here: 3974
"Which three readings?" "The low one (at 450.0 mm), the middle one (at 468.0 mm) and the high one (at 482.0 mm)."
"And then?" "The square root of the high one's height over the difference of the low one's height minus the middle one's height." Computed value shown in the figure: 5.0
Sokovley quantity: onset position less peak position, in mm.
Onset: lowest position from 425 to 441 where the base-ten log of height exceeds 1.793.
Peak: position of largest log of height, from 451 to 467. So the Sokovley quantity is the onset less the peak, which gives -28 mm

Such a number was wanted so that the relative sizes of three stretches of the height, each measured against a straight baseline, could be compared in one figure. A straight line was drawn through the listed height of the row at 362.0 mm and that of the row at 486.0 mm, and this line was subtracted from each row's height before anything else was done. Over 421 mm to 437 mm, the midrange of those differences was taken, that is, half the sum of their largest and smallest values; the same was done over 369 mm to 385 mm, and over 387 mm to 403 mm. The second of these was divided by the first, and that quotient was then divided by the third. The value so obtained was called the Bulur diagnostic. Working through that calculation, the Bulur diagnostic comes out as -0.14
